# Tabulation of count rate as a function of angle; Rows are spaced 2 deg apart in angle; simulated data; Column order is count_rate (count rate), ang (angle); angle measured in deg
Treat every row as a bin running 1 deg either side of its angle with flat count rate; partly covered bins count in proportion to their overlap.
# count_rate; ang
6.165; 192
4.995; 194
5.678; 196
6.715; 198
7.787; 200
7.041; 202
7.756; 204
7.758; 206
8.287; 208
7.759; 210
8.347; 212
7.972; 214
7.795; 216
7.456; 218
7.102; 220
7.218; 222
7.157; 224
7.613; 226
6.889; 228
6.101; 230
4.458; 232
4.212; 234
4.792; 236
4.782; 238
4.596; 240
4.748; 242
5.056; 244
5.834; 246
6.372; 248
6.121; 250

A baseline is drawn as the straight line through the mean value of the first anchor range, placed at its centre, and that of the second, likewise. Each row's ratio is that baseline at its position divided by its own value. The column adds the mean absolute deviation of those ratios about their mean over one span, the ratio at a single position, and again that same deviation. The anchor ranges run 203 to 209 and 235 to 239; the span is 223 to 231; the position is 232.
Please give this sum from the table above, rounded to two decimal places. 1.26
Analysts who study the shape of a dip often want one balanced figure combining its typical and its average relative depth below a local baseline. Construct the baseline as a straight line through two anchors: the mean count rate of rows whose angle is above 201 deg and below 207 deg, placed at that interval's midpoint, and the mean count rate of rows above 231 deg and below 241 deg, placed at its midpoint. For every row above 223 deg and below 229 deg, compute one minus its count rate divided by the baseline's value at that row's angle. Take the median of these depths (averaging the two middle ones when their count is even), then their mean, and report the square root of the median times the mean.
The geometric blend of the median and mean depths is 0.31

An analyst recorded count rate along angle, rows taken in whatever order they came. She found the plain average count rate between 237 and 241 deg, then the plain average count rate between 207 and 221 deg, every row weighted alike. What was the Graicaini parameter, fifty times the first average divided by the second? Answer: 30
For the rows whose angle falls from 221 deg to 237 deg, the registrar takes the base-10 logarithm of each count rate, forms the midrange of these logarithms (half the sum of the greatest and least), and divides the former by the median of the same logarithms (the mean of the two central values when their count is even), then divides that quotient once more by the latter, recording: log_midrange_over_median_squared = 1.14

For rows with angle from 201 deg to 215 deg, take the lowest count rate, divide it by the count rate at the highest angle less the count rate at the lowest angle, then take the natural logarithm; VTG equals 2.0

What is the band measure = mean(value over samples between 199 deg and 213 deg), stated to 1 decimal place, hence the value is 7.8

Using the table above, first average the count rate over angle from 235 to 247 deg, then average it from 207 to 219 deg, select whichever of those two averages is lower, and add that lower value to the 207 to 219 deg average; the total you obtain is 12.9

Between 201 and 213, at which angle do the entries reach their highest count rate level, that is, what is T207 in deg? 212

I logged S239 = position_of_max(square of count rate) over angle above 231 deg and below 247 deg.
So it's 246 deg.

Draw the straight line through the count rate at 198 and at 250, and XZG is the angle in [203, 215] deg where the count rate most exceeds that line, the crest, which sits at 212 deg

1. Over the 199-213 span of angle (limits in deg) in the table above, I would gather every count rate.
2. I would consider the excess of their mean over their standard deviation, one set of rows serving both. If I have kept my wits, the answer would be 7.4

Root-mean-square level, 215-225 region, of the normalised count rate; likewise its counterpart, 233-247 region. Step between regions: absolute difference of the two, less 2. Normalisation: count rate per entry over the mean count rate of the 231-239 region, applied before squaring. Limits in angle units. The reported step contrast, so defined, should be -1.46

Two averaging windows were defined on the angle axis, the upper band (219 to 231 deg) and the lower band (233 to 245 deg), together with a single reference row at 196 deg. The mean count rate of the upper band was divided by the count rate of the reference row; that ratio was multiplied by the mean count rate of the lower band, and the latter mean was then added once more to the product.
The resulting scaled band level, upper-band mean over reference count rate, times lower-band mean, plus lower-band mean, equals 10.5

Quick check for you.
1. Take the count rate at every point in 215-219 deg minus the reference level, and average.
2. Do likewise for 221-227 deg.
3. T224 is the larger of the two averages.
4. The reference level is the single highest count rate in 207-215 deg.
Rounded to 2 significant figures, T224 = -0.72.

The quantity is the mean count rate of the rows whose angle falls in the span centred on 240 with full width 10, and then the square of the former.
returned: 23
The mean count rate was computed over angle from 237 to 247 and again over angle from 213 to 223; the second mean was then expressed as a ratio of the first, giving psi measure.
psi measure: 1.5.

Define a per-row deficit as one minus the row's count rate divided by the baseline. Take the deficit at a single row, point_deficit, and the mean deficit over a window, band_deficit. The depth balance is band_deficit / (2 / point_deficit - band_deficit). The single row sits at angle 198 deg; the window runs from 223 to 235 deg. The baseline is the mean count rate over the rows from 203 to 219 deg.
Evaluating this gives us 0.017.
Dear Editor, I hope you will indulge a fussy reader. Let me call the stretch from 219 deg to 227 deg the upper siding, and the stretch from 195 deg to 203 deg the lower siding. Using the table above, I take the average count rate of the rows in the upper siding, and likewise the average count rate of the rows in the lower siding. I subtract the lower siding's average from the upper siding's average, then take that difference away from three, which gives 2.5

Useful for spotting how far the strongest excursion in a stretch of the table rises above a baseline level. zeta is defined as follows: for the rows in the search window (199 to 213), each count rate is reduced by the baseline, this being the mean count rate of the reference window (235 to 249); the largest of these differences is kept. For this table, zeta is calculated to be 3.2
